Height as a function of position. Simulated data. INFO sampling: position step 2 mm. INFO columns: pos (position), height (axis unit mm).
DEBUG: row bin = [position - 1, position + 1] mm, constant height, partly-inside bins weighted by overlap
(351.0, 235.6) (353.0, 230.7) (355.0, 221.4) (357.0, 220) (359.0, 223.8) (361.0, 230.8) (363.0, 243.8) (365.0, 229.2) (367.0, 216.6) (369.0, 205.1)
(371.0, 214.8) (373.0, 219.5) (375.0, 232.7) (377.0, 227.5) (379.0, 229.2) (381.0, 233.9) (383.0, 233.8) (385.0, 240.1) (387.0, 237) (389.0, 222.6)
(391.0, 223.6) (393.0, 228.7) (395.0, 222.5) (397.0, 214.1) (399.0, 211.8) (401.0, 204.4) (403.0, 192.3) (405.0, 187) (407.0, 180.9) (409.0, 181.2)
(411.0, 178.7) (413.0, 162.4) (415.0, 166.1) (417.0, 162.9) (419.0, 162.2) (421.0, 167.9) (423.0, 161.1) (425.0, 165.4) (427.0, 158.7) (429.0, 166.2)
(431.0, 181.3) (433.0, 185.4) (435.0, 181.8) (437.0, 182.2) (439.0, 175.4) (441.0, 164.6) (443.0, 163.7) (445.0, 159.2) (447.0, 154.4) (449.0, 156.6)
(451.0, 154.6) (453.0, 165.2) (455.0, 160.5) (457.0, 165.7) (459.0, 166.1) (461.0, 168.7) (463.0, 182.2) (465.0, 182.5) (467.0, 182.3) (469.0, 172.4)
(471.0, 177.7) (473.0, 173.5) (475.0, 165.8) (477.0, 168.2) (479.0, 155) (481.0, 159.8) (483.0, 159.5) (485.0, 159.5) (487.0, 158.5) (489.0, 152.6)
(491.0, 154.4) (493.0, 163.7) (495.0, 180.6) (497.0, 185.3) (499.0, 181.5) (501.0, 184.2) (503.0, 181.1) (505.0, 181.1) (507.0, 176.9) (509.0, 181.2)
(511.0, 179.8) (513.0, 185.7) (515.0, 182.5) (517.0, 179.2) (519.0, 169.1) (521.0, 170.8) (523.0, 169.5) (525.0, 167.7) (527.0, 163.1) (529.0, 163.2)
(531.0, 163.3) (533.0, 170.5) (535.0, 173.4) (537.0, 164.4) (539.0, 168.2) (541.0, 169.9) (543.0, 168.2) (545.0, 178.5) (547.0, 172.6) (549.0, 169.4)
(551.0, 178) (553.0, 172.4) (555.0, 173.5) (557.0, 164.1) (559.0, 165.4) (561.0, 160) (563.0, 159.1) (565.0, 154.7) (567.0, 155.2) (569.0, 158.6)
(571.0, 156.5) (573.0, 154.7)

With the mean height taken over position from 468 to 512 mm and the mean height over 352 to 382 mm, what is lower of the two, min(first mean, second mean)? 171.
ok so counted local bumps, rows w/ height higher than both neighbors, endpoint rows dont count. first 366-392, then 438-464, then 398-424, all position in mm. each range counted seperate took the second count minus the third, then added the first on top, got 2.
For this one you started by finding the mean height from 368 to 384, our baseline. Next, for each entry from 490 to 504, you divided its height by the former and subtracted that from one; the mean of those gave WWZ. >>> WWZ 0.22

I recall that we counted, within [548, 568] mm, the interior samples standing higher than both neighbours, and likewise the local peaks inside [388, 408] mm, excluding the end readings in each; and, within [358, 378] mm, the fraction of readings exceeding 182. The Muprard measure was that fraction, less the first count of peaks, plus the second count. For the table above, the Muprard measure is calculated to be -1.0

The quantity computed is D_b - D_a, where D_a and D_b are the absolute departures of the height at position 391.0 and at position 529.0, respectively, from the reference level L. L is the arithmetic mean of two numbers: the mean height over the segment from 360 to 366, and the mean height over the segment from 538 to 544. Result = 17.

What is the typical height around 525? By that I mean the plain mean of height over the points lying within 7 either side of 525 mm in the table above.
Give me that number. 167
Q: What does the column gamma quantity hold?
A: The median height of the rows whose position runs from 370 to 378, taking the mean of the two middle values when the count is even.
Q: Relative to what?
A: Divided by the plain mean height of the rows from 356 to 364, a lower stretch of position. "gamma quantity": 0.97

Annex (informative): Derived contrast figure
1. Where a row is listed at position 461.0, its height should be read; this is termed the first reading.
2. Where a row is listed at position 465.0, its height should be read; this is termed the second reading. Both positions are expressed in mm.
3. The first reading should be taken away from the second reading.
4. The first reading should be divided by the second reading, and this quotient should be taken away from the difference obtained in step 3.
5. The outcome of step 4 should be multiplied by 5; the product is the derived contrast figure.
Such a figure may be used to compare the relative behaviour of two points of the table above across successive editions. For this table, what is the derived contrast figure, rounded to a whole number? 64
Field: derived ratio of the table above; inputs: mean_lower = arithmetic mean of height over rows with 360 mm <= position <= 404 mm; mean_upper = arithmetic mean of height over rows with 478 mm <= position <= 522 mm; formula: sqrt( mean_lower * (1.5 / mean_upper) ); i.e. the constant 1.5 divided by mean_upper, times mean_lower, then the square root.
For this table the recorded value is 1.40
